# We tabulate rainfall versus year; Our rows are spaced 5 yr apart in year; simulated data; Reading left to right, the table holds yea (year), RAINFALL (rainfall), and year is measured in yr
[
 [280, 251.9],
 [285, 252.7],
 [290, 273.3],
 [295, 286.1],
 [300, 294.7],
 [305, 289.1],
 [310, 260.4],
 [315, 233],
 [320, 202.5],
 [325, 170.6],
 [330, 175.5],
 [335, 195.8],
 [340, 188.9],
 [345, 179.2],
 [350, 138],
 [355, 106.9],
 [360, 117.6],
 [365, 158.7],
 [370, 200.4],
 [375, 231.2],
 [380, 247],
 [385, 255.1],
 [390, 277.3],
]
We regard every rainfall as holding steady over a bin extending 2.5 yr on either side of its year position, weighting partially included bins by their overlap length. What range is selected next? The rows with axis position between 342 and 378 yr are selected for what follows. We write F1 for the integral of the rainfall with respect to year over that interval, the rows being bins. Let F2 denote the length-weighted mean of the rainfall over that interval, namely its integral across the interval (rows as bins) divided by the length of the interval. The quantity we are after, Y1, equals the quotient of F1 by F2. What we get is 36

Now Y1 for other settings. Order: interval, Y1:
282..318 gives 36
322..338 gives 16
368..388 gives 20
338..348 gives 10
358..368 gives 10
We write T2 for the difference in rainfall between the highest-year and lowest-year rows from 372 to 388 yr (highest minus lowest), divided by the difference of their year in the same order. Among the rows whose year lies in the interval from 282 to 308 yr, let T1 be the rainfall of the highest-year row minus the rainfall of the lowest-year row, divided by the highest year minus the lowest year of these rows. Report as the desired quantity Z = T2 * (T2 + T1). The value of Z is 10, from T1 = 2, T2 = 2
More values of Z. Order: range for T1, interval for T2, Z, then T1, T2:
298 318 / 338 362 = 27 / -4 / -4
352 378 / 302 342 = -10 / 6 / -3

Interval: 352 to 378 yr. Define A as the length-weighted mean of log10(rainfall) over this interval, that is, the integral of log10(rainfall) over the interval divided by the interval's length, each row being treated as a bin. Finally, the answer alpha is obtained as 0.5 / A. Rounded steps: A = 2.20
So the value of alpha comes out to 0.228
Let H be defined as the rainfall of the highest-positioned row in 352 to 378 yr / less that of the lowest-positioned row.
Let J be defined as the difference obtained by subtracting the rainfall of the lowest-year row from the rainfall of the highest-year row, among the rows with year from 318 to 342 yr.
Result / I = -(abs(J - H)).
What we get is -138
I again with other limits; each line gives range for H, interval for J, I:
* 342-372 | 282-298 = -12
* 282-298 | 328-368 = -50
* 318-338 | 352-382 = -147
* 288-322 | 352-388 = -219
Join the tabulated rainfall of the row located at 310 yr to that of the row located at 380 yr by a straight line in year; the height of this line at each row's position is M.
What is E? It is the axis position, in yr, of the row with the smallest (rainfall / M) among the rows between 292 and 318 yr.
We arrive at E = 315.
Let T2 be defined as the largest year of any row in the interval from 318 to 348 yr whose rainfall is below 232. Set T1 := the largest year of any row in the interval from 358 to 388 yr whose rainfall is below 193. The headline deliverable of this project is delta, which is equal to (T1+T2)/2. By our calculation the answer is 355.0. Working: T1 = 365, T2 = 345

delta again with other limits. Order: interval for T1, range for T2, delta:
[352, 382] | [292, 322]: 342.5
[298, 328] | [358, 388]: 350.0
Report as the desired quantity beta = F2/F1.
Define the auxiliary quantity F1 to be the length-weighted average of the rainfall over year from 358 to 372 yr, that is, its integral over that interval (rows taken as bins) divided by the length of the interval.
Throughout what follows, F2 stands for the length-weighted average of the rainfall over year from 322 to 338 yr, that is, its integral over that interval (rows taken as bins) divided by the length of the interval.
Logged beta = 1.14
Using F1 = 159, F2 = 182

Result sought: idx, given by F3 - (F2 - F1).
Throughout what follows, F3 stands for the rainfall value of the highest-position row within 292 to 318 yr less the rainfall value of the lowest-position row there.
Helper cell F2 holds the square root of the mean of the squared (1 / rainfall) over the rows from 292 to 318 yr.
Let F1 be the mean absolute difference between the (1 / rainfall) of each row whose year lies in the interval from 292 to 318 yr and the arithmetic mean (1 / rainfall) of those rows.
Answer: -53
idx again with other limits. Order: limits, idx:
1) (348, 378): 93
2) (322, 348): 9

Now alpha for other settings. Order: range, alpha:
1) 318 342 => 0.220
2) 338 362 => 0.232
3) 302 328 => 0.212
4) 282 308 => 0.205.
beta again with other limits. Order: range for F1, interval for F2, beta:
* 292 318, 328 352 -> 0.65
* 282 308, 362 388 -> 0.78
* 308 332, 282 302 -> 1.33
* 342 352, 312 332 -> 1.23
